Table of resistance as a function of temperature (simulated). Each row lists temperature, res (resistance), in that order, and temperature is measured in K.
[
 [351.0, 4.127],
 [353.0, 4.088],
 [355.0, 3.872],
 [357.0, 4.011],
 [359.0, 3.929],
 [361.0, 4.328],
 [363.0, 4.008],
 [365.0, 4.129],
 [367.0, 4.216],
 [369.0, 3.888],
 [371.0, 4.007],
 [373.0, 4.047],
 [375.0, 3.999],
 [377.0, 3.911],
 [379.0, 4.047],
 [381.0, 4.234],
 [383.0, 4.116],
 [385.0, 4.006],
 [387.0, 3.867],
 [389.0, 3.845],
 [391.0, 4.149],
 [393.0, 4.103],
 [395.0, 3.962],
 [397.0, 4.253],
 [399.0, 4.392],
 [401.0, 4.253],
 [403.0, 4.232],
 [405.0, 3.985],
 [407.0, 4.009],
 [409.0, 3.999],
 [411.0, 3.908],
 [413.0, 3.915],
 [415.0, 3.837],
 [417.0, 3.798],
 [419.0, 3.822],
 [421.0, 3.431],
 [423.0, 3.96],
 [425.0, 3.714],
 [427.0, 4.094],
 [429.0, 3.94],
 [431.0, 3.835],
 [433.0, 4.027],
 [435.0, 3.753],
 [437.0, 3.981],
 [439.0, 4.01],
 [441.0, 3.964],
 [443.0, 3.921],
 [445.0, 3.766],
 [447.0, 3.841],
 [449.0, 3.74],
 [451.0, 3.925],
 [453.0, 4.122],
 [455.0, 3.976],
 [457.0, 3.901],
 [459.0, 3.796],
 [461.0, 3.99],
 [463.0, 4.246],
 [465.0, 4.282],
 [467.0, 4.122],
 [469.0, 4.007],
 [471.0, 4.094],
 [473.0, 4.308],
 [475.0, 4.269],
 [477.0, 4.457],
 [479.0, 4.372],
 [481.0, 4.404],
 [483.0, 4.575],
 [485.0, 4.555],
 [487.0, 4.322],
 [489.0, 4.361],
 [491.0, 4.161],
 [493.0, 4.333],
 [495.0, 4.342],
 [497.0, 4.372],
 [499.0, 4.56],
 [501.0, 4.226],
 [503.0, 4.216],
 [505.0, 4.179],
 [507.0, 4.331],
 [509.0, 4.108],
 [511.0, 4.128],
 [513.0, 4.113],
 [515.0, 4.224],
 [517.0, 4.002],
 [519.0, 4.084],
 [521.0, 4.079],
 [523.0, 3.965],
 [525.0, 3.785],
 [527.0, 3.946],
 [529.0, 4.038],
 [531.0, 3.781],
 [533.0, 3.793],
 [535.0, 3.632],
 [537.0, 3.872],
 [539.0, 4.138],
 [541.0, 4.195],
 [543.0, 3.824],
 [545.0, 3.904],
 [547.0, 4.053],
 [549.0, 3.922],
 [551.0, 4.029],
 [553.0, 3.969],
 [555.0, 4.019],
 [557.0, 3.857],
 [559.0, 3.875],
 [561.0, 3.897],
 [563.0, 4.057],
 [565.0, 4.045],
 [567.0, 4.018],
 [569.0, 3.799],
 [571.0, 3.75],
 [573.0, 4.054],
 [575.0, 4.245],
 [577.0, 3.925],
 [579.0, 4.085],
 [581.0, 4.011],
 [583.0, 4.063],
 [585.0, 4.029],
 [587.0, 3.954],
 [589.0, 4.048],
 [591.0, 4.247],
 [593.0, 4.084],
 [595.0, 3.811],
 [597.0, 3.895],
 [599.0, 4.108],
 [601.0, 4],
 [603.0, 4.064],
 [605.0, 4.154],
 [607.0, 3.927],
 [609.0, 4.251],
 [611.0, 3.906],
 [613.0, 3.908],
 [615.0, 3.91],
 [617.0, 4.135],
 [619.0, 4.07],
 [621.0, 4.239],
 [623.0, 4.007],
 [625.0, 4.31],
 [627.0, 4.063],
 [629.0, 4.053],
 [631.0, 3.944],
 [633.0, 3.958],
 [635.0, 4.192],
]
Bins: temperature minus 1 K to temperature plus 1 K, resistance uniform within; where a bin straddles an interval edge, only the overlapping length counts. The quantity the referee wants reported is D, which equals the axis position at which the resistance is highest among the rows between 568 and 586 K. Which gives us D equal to 575.0 K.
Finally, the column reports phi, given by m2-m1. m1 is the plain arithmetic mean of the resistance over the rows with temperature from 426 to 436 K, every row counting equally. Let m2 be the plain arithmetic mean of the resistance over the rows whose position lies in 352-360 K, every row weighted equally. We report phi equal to 0.0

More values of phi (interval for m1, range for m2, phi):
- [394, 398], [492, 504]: 0.2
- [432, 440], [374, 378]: 0.0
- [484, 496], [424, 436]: -0.5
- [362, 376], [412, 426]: -0.3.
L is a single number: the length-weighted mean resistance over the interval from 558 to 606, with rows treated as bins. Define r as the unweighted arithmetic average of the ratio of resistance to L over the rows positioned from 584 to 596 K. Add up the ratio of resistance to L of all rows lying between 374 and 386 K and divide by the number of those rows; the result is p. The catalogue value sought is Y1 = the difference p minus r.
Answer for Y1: 0.006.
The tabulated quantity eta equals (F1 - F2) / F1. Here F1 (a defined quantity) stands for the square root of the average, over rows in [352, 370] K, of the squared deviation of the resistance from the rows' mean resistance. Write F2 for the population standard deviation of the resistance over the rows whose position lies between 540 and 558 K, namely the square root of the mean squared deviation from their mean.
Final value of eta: 0.3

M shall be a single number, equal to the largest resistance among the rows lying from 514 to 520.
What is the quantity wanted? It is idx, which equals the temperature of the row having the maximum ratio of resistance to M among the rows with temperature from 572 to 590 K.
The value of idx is 575.0 K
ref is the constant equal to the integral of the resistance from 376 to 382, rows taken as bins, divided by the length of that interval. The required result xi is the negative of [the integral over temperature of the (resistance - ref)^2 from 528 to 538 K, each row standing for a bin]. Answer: -0.76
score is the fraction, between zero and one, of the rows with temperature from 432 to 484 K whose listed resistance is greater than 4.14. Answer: 0.31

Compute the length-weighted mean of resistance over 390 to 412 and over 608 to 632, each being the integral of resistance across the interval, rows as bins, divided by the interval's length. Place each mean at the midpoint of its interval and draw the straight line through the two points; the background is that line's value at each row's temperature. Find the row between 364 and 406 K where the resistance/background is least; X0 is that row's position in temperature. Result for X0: 389.0 K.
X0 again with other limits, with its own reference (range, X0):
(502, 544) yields 535.0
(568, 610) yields 571.0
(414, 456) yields 421.0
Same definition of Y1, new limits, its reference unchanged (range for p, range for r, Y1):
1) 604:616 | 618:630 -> -0.029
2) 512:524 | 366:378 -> 0.017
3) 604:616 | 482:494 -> -0.094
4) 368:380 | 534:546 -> 0.014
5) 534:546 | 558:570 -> -0.005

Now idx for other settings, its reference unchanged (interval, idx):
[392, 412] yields 399.0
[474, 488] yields 483.0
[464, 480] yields 477.0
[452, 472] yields 465.0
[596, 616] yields 609.0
